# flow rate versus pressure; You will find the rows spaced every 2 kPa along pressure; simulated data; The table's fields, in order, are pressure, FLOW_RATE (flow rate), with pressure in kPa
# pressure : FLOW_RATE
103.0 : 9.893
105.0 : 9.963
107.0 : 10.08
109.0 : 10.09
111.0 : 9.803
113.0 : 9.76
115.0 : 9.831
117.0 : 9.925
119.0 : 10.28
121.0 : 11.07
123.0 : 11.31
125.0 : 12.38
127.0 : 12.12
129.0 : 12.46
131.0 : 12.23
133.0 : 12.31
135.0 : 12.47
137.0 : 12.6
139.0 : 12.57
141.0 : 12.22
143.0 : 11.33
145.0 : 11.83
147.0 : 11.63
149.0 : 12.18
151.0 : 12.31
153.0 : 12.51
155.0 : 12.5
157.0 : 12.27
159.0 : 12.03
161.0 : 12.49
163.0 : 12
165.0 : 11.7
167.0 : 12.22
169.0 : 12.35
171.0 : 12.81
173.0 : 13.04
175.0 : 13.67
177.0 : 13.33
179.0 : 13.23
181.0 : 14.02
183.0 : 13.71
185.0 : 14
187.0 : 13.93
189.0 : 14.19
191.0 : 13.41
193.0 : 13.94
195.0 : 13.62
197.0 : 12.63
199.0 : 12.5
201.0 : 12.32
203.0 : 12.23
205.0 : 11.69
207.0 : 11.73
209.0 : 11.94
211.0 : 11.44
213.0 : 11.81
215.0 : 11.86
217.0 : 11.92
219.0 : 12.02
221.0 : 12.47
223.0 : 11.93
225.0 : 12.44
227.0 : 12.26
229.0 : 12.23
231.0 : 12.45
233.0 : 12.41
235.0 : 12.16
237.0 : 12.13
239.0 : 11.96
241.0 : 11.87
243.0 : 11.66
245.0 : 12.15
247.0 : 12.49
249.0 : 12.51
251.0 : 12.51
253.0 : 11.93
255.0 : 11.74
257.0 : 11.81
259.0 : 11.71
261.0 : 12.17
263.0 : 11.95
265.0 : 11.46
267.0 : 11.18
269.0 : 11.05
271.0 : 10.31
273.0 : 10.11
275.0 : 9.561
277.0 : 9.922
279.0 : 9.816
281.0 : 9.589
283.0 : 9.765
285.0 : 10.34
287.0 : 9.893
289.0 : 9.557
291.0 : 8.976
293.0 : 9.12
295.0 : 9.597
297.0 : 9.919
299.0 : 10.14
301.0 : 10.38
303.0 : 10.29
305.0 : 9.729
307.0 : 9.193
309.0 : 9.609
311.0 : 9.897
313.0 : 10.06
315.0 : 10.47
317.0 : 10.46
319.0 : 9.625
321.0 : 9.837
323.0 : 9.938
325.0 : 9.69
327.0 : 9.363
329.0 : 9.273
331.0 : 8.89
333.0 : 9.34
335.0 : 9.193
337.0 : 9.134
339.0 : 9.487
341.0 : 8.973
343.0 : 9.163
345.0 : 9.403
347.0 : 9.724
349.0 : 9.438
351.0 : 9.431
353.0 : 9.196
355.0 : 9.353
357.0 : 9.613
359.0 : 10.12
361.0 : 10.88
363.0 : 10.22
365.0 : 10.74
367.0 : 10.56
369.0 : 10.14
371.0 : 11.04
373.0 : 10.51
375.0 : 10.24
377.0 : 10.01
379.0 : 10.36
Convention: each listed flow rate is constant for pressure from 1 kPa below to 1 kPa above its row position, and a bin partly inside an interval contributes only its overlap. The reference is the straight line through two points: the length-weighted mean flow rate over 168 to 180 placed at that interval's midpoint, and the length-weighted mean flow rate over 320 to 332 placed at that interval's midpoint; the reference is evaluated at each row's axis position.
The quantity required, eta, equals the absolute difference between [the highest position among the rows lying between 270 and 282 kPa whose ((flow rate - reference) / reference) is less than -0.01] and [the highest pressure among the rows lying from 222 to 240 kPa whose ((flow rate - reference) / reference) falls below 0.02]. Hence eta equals 58 kPa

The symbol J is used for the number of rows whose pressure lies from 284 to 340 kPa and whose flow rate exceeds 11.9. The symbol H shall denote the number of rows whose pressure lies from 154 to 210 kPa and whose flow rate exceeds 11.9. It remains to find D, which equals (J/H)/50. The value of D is 0.000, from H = 25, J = 0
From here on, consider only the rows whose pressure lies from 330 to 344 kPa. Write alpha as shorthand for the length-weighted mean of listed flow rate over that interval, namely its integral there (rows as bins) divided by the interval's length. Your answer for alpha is 9.2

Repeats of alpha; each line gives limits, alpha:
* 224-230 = 12.3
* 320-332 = 9.5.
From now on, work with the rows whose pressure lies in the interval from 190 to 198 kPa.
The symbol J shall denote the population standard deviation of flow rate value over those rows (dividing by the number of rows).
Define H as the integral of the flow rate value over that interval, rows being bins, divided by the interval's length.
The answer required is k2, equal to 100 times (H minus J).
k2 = 1292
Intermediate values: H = 13.4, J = 0.483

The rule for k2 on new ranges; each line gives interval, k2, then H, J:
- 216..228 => 1194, 12.2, 0.229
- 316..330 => 937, 9.7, 0.367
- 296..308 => 954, 9.9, 0.400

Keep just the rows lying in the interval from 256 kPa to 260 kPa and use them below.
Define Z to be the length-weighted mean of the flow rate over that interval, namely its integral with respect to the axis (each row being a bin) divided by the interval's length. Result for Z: 11.8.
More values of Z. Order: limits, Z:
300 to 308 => 9.9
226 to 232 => 12.3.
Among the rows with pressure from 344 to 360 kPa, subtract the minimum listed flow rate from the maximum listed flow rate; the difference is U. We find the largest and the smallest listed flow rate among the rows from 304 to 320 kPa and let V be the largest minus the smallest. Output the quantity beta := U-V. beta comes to -0.35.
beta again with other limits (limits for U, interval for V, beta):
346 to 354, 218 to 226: -0.01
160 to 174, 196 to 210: 0.40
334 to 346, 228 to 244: -0.28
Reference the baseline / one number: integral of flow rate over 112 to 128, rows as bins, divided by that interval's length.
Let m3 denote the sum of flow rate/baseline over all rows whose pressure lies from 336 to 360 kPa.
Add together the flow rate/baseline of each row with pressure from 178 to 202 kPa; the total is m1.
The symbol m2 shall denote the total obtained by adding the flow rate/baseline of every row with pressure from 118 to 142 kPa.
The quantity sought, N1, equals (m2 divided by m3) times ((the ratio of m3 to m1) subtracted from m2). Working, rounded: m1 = 14.9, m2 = 13.3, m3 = 10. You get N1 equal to 16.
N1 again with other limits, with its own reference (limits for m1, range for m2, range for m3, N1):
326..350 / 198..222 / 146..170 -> 12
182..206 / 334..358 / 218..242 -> 7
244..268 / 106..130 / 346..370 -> 12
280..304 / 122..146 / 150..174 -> 12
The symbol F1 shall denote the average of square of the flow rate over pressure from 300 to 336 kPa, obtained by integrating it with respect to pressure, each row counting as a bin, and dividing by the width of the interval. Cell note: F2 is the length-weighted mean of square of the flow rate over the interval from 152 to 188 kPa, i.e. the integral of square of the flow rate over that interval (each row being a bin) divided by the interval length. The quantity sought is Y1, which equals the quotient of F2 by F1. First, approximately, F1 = 95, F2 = 166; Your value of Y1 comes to 1.75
